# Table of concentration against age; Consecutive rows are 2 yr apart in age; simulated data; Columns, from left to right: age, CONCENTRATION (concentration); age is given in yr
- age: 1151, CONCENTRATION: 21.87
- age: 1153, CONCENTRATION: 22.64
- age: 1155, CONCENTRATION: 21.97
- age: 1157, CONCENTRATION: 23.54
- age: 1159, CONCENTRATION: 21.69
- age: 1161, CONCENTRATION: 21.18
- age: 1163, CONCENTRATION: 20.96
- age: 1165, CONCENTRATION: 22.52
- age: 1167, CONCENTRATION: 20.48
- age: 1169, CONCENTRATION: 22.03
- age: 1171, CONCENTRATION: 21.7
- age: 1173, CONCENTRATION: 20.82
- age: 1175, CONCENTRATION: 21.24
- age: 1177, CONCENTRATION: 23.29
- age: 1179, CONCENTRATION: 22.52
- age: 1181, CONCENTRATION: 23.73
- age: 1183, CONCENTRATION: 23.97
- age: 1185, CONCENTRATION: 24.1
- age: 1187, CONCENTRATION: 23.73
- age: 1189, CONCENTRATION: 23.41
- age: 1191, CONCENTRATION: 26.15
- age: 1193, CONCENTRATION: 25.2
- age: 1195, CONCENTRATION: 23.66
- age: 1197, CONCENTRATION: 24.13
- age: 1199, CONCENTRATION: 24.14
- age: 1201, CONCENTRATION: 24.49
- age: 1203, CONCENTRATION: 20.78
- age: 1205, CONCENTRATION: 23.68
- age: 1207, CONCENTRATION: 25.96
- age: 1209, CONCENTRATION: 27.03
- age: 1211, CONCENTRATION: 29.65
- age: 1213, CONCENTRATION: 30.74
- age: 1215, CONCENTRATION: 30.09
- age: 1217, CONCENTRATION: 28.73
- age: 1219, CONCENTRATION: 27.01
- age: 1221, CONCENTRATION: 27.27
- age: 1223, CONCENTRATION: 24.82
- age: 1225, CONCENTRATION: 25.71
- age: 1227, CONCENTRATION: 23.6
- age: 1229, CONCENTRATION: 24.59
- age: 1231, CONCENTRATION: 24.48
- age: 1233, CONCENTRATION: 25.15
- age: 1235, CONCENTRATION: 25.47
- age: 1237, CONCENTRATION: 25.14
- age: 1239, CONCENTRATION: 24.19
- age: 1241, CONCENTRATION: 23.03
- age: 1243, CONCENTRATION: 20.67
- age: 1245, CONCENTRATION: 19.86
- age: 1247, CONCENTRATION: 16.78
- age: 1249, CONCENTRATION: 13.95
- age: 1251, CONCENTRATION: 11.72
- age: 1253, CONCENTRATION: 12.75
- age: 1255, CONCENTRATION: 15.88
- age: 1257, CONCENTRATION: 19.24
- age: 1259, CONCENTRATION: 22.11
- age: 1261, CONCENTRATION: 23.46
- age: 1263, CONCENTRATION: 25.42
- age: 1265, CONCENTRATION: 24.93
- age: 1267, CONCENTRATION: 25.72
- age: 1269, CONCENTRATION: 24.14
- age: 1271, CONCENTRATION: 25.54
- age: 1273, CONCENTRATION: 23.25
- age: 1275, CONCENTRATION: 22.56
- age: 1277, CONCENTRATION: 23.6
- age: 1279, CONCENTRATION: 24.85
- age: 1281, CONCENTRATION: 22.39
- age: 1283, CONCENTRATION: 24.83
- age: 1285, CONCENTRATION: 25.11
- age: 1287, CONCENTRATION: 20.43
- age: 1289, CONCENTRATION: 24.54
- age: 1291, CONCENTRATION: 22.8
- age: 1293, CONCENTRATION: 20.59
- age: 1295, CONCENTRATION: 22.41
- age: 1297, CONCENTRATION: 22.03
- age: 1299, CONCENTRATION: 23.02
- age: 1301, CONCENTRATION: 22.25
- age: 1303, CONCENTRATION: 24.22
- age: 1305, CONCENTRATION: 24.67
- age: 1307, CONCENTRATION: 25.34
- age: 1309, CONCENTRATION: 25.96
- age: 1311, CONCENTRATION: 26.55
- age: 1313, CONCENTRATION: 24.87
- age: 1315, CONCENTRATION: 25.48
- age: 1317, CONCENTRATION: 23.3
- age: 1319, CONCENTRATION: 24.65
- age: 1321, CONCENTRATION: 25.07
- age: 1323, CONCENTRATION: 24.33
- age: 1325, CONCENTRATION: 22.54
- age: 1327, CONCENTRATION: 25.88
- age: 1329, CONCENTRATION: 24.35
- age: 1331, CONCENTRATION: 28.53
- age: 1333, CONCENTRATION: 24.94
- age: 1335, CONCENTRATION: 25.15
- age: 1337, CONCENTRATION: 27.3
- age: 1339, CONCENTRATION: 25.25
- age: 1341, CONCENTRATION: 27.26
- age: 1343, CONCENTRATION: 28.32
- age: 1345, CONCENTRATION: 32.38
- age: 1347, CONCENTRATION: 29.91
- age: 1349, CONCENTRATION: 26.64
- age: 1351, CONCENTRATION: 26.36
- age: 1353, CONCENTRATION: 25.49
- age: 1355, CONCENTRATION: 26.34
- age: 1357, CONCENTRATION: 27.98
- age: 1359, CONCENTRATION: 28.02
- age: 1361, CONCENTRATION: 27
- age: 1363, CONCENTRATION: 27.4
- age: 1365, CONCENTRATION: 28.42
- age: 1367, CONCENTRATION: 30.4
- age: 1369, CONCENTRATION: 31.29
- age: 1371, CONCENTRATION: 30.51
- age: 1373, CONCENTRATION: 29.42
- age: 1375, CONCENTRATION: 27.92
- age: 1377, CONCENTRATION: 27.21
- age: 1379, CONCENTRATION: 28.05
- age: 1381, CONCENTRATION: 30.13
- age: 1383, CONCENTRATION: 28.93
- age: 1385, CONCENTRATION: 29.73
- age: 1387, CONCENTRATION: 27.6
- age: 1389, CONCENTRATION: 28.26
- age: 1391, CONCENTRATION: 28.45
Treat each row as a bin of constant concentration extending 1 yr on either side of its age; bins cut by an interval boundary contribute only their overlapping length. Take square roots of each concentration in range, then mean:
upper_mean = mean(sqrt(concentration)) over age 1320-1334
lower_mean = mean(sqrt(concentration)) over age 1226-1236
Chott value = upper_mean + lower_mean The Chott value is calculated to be 10.0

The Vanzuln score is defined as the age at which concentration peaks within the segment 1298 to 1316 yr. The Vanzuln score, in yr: 1311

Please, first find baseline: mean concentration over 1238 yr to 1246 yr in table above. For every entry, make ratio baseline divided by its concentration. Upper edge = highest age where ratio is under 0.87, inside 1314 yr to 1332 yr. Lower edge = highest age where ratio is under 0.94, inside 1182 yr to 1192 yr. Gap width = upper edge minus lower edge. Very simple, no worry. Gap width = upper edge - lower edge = 140 yr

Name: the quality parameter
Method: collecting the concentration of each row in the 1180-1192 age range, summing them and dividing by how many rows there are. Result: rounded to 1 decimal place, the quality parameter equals 24.2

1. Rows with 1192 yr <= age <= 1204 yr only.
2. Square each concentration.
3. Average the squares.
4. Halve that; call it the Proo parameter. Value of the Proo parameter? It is 283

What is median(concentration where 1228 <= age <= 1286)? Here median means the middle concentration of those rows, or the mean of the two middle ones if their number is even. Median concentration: 23.6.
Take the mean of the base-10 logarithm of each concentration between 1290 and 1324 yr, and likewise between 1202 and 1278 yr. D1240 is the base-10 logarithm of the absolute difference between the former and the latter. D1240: -1.72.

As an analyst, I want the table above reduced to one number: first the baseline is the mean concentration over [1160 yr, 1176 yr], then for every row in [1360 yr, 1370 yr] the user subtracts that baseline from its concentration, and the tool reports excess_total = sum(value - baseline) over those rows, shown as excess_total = 38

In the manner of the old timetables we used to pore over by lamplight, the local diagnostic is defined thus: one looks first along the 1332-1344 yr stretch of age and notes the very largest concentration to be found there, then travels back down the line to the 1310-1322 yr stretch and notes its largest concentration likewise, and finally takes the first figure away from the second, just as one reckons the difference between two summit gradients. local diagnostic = -1.8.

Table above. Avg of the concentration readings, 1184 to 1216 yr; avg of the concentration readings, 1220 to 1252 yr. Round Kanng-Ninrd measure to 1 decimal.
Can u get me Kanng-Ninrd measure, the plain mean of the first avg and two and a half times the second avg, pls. 40.6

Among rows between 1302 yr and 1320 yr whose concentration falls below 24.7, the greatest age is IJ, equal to 1319 yr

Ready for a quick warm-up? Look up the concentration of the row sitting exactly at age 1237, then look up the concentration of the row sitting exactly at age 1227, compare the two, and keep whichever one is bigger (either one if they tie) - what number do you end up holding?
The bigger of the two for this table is 25.1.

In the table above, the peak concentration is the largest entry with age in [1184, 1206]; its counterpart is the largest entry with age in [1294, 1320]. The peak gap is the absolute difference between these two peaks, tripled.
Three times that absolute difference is 1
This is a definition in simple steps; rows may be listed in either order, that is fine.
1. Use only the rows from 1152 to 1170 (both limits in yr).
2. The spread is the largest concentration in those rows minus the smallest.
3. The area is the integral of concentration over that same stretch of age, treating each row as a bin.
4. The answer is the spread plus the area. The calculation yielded 397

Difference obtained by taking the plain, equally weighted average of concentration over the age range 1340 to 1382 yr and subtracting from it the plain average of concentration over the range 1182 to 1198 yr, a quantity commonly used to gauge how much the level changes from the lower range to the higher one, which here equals 4.1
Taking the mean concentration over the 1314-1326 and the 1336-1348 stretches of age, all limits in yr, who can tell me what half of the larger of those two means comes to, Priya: 14.2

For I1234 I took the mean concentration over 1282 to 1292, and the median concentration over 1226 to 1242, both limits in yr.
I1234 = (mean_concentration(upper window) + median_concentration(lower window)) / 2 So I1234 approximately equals 24.0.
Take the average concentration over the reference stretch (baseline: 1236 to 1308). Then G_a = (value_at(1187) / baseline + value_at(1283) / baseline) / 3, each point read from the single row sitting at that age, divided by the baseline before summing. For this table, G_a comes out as 0.73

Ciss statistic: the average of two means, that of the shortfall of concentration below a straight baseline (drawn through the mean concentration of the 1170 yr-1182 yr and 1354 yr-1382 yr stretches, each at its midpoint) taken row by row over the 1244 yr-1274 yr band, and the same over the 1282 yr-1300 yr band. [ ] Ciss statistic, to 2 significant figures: 3.9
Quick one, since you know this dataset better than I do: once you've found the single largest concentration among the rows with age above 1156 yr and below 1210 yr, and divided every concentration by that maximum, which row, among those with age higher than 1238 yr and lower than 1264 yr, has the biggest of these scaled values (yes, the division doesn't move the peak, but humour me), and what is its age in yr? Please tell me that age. 1263 yr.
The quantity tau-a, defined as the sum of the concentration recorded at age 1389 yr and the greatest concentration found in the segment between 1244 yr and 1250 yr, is 48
